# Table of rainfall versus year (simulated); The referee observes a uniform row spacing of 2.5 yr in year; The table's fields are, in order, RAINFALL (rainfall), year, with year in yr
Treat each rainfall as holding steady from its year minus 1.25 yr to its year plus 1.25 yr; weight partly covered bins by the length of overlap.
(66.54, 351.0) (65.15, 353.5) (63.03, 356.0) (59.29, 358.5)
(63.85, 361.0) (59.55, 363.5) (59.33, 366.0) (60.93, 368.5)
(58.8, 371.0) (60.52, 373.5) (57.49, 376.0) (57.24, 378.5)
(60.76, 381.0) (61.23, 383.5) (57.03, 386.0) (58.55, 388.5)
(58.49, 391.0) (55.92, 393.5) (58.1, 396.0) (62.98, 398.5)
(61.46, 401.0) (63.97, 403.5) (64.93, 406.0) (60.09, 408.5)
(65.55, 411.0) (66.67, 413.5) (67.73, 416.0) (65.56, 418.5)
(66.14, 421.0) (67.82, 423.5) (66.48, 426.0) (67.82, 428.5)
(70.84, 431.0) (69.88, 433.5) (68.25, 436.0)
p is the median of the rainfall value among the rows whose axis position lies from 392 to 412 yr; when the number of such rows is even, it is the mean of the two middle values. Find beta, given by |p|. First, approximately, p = 62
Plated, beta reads 62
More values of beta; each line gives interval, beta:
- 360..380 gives 59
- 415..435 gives 68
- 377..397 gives 58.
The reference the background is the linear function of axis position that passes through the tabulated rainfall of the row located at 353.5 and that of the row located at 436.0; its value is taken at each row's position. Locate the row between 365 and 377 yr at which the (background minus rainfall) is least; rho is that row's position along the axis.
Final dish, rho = 368.5 yr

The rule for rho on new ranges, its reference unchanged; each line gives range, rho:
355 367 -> 361.0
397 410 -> 406.0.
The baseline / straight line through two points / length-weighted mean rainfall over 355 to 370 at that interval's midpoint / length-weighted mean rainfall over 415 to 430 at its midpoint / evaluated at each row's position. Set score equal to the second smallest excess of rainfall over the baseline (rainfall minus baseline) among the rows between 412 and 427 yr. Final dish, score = -0.8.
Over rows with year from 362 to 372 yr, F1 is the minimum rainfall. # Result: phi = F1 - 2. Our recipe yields 56.8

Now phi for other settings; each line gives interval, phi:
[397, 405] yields 59.5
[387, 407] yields 53.9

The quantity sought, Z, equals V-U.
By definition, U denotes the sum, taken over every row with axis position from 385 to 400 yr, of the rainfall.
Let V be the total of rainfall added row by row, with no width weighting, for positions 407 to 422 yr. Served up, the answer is 41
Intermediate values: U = 351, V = 392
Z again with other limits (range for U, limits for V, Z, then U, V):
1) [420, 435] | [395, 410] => -37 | 409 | 372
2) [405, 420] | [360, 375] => -28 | 391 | 363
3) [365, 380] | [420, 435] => 55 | 354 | 409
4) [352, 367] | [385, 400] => -19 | 370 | 351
